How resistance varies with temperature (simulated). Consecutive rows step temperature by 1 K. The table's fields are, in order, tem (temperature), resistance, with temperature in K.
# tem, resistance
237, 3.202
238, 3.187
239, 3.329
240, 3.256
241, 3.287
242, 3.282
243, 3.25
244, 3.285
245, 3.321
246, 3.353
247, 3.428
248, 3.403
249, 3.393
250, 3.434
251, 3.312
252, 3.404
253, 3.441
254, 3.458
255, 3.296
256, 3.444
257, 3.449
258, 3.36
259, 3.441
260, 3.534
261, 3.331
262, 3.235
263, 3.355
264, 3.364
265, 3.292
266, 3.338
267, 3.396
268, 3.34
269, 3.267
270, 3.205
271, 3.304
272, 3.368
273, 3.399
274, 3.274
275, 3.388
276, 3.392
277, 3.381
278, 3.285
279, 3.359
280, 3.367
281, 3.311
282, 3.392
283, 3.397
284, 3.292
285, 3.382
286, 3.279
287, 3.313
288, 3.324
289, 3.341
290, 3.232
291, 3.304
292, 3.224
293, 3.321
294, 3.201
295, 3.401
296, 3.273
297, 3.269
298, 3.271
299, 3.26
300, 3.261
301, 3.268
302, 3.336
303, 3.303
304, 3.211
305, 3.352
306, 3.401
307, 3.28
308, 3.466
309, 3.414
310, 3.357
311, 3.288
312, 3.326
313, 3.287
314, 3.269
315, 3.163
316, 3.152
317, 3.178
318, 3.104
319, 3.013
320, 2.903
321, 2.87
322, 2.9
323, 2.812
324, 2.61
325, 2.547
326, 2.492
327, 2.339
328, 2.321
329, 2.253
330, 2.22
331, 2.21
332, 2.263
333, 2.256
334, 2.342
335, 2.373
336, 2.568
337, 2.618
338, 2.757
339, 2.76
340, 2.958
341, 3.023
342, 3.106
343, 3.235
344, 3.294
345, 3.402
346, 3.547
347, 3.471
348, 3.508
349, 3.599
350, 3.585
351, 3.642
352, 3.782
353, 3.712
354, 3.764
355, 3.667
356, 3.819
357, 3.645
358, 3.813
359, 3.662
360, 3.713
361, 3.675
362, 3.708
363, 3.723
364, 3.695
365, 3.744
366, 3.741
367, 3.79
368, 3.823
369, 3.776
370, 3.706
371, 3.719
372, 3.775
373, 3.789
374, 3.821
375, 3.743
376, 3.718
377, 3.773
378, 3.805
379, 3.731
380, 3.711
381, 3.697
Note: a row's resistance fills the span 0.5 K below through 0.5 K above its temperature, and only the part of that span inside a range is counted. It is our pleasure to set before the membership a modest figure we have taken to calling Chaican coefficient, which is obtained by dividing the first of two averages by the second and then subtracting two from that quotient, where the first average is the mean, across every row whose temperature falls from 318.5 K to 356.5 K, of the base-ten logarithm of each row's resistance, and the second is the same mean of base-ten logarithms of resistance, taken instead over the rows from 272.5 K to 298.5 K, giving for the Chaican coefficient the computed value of -1.11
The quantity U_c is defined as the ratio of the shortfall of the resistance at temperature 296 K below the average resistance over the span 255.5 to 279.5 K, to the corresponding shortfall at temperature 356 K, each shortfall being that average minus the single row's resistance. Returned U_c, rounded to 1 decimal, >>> -0.2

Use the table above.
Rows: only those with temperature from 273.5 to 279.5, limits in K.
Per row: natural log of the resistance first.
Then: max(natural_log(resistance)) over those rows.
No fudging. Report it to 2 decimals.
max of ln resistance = 1.22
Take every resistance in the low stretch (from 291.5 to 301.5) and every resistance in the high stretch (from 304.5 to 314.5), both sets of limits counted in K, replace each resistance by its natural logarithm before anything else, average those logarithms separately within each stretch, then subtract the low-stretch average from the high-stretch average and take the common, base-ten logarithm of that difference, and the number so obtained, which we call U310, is -1.7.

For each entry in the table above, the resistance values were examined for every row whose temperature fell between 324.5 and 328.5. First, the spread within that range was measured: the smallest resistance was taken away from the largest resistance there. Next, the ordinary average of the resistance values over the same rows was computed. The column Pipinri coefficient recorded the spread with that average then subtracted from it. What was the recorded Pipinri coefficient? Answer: -2.2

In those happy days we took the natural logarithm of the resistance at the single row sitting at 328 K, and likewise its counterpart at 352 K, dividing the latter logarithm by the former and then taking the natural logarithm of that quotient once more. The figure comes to 0.5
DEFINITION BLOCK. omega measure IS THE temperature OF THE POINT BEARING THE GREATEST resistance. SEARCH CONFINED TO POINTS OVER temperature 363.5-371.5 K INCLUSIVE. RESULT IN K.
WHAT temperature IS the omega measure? 368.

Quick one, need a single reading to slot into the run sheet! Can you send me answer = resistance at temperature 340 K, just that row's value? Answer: 2.958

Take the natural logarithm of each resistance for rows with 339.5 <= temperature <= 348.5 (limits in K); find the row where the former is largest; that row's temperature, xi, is 346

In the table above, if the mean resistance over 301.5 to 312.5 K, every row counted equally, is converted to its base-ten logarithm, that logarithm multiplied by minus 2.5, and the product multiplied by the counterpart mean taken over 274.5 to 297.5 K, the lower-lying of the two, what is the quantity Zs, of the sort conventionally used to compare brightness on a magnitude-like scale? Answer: -4.35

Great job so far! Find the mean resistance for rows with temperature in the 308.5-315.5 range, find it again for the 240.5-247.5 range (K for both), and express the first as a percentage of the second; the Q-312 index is 100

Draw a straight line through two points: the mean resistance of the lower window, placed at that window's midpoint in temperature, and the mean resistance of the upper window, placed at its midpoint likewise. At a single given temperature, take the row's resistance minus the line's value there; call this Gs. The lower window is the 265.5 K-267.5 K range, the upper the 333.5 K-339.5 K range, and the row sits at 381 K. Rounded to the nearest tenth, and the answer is 1.6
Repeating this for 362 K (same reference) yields 1.4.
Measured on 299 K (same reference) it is 0.3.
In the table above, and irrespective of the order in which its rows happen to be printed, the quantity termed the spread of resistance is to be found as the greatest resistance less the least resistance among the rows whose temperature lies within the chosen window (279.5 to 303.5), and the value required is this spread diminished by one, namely -0.80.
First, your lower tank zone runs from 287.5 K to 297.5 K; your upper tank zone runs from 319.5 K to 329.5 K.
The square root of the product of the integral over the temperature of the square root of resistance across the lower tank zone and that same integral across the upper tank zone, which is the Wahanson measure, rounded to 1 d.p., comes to 17.1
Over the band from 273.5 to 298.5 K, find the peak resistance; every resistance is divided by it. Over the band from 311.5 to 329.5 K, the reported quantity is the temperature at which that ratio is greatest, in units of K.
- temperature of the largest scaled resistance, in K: 312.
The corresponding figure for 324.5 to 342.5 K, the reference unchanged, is 342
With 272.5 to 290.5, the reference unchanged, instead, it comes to 273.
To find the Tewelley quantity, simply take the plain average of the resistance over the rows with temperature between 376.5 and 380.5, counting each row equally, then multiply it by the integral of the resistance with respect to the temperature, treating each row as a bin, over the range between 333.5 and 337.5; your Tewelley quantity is 37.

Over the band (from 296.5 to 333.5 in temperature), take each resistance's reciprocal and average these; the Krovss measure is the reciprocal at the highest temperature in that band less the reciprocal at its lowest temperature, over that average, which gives 0.40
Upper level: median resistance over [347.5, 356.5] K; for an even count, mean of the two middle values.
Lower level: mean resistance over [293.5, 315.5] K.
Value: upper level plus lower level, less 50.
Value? -43.0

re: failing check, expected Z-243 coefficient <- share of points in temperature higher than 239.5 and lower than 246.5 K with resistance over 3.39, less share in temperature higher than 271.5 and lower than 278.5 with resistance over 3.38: -0.57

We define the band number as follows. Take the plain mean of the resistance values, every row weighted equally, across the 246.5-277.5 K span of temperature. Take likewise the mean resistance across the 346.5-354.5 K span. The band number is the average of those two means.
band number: 3.50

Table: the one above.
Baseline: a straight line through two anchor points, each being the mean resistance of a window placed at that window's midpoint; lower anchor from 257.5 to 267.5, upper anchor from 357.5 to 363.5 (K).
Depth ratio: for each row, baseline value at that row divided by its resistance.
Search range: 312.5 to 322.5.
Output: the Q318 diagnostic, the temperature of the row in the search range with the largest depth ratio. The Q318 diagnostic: 321 K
